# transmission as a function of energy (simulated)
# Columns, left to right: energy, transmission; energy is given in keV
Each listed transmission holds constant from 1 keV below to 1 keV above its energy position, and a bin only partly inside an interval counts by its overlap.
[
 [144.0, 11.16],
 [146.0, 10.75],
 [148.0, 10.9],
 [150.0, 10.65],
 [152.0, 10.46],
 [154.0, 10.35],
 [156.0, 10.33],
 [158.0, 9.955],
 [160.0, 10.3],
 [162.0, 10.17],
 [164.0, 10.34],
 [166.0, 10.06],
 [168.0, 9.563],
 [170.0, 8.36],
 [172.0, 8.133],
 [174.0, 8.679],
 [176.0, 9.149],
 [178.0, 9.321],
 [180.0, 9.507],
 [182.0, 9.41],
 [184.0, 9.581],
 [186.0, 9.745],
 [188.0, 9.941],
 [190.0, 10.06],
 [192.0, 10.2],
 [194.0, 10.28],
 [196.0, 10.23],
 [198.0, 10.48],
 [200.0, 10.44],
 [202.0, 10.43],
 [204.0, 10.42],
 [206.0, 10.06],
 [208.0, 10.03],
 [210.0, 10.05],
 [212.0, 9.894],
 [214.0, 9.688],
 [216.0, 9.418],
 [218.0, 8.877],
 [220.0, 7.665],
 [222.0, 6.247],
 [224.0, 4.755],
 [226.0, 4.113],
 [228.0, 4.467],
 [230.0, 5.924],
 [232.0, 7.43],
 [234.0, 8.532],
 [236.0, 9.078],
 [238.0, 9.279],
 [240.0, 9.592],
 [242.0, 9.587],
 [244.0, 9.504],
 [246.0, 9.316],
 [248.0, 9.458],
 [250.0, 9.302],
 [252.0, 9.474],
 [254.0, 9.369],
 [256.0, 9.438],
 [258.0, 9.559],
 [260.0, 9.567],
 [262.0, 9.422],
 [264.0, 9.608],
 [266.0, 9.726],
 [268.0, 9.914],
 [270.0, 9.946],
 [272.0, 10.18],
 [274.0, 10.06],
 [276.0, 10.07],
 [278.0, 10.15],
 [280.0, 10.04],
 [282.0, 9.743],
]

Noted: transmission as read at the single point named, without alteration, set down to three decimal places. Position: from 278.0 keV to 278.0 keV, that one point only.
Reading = 10.150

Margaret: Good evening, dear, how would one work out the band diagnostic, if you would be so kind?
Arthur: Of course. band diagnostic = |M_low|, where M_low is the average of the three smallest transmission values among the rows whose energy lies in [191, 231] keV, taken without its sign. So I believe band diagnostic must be 4.4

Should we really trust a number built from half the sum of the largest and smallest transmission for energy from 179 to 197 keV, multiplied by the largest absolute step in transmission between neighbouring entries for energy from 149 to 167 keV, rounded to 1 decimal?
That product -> 3.7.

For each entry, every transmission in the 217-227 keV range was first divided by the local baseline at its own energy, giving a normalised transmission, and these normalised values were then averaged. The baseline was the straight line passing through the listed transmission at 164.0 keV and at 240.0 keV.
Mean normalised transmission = 0.65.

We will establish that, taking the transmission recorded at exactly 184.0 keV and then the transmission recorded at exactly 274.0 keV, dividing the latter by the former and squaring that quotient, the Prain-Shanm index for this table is 1.1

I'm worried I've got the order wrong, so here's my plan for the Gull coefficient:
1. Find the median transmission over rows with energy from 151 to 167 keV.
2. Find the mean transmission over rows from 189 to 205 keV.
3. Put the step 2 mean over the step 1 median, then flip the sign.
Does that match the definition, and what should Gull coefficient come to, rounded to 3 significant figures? -1.00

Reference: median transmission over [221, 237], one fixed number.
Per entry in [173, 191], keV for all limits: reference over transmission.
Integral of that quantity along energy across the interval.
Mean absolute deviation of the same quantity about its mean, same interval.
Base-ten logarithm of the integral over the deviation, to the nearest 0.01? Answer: 2.73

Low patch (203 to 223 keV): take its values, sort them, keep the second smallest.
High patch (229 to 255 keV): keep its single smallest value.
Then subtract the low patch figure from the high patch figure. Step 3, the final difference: -1.7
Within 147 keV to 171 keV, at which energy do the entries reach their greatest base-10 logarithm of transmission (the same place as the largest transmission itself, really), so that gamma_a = 148.0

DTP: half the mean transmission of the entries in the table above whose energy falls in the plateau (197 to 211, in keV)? 5.1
